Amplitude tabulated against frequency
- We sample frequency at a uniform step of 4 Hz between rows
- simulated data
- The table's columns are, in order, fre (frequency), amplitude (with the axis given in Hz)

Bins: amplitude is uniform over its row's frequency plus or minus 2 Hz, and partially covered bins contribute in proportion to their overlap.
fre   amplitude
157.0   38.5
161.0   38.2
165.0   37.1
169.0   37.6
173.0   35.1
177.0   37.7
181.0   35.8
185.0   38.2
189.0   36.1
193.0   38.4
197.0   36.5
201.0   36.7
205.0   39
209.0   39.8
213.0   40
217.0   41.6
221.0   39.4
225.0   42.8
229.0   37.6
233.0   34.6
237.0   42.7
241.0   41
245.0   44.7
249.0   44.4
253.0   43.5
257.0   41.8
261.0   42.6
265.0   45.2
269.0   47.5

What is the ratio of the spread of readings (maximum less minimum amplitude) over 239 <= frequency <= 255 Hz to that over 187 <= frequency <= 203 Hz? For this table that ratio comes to 1.6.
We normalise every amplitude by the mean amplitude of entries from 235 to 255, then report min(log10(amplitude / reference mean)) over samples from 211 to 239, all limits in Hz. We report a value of -0.097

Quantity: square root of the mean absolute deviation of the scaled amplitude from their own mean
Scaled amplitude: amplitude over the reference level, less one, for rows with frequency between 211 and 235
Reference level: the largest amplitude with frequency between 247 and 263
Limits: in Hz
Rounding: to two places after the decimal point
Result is 0.22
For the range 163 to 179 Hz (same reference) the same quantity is 0.14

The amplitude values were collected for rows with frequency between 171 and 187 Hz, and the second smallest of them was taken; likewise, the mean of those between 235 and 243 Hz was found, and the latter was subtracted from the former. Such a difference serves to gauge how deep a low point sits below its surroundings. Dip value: -6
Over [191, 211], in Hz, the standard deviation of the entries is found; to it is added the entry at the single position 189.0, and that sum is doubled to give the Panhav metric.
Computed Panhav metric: 75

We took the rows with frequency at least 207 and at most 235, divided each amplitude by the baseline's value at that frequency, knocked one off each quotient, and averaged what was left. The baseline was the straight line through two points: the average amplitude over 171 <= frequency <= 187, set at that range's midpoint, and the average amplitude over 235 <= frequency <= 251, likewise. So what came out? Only -0.037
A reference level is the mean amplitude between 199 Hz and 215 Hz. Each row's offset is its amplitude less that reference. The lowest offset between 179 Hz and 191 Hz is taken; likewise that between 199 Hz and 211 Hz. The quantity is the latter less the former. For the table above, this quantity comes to 0.9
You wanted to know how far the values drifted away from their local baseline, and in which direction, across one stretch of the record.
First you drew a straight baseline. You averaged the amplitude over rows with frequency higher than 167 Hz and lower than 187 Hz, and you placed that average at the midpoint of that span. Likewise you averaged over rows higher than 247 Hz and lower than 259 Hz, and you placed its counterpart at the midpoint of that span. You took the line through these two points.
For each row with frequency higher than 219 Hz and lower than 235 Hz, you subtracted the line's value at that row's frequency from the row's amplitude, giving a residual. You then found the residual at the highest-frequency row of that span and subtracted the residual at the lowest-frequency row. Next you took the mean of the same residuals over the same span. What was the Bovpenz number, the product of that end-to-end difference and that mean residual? 14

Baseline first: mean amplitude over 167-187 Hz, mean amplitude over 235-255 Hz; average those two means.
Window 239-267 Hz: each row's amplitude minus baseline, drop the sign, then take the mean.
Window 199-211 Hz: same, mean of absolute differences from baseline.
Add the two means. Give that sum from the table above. 4.8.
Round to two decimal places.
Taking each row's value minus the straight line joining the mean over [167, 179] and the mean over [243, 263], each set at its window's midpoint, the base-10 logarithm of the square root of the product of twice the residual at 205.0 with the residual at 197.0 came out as 0.15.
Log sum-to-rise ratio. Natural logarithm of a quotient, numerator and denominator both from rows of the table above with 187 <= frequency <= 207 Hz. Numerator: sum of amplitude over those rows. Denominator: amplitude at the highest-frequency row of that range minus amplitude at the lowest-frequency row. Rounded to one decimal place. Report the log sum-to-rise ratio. 4.2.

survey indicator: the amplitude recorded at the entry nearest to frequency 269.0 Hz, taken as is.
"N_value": 47.5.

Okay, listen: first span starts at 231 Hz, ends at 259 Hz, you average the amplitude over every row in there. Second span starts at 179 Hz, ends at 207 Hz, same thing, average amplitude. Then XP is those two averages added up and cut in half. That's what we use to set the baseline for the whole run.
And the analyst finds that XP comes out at 39.5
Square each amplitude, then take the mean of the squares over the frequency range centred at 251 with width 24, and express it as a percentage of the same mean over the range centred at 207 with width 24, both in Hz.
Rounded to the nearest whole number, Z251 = 122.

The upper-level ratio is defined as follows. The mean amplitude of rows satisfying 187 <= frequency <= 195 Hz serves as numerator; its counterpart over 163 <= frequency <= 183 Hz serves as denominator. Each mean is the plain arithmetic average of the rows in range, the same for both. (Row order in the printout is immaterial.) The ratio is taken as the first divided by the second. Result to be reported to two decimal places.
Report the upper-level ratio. 1.02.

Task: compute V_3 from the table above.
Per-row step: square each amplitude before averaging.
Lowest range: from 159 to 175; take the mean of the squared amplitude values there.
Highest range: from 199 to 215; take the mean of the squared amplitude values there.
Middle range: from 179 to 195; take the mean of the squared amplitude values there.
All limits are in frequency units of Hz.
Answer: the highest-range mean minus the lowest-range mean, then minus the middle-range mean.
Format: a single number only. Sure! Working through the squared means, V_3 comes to -1237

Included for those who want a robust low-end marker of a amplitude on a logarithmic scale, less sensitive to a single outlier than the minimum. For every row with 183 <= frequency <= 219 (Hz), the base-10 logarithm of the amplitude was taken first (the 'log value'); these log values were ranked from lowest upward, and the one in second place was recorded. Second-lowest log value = 1.562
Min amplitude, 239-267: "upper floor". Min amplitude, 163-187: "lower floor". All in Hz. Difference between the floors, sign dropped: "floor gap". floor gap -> 5.9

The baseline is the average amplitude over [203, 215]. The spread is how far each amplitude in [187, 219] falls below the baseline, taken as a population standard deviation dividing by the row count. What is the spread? 1.8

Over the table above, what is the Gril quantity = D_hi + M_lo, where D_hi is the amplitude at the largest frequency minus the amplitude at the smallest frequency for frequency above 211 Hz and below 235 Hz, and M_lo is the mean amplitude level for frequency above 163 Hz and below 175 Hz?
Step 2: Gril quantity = 31.2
